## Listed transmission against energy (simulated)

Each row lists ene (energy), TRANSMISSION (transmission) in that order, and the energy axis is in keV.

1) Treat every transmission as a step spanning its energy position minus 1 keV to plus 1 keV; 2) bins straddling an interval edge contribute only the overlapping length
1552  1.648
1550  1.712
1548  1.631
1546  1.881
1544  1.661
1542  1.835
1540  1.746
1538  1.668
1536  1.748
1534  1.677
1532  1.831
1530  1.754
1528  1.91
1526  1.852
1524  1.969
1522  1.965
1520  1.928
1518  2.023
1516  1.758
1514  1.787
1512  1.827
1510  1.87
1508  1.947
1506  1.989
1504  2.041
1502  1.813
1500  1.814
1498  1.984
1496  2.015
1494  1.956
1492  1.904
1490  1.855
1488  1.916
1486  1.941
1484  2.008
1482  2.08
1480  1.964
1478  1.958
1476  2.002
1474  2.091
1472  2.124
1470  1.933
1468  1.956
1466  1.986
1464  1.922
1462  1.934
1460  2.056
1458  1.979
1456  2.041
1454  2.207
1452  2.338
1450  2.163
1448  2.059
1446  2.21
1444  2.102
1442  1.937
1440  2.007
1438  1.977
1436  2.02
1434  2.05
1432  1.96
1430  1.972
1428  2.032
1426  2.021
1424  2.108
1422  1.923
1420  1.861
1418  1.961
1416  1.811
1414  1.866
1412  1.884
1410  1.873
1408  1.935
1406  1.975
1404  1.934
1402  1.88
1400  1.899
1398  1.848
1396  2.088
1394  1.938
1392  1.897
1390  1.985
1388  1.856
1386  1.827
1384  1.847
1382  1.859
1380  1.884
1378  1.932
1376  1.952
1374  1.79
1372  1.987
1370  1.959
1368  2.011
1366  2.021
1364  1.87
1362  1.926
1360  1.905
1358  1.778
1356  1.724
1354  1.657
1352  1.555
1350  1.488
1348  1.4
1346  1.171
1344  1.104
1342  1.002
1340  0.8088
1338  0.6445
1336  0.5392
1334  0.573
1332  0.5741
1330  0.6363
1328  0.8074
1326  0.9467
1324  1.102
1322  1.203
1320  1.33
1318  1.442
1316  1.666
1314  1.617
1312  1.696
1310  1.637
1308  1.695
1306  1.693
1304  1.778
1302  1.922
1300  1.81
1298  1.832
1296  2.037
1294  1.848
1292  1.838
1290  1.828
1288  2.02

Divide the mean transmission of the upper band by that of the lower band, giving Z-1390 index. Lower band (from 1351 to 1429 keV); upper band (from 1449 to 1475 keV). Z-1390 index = 1.08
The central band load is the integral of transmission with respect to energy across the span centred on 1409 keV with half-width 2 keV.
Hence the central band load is 7.6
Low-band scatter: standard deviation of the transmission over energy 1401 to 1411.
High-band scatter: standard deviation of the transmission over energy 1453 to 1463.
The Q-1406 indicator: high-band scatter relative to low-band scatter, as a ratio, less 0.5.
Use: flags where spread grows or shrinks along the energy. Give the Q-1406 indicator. 1.94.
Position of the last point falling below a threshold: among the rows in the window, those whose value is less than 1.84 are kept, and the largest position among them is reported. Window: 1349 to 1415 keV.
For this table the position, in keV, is 1386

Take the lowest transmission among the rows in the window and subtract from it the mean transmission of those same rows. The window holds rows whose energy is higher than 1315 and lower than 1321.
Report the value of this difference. -0.15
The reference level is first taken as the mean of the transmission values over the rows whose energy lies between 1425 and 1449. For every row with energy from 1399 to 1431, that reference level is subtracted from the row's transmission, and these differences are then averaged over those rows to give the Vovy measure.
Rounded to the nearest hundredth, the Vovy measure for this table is -0.10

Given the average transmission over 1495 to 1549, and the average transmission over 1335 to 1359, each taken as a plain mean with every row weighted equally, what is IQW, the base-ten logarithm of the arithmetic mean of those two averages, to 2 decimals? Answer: 0.19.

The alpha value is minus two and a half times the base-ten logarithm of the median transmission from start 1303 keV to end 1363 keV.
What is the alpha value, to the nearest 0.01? -0.38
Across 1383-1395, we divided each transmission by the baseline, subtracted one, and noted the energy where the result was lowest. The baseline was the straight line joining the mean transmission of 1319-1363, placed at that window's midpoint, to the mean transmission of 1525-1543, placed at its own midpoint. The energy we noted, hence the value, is 1386 keV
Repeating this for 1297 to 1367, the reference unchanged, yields 1336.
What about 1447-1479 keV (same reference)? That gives 1478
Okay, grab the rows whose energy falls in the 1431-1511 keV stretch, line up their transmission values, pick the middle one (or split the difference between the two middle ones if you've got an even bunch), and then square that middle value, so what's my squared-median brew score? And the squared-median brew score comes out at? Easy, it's 3.9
